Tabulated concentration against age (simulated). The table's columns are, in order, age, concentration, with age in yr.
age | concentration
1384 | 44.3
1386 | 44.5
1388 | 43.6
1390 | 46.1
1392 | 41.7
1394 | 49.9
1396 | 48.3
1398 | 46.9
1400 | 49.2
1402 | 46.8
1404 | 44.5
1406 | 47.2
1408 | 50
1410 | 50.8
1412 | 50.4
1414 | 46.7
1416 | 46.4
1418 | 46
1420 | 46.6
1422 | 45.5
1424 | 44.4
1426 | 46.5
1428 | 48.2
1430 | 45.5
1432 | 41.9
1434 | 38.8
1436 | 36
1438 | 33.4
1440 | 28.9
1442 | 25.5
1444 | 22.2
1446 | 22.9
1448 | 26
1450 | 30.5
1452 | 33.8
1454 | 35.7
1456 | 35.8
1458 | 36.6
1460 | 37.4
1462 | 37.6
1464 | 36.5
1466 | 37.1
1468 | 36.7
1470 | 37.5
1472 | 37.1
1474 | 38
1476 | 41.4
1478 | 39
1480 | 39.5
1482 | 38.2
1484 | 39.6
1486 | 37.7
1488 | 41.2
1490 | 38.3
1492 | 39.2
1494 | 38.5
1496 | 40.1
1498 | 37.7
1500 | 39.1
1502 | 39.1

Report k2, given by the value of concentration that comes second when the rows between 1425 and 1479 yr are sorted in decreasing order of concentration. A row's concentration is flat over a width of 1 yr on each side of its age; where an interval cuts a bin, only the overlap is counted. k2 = 46.5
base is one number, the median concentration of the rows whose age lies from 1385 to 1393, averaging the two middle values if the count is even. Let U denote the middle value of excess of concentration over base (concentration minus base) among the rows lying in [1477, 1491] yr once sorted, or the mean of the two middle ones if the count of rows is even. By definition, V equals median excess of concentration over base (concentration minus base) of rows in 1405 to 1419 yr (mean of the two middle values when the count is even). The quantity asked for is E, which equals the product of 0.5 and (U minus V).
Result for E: -4.1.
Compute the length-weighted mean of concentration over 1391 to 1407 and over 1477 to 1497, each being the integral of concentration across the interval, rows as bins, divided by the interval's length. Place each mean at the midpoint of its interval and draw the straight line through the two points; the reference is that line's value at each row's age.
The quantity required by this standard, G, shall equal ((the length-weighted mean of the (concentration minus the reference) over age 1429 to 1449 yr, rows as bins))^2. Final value 126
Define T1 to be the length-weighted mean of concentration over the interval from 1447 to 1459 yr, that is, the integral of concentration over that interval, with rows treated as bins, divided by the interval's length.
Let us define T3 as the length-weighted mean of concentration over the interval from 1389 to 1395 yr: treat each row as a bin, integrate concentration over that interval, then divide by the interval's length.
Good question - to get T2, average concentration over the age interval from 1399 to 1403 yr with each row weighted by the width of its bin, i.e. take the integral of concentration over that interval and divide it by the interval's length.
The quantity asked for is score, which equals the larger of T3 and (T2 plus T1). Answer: 81.1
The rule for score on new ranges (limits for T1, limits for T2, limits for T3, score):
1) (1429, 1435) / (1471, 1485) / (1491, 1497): 81.0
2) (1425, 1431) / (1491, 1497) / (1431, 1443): 86.0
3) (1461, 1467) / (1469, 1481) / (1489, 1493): 75.8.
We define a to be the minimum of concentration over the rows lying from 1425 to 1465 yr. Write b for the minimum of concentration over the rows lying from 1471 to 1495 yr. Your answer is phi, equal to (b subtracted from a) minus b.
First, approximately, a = 22.2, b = 37.1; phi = -52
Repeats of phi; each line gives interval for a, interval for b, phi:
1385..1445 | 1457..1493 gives -51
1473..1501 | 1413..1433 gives -46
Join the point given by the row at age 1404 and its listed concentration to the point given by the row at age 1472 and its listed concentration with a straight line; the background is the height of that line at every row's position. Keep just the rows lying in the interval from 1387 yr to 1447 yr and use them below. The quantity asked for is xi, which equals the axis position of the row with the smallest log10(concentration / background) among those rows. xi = 1444 yr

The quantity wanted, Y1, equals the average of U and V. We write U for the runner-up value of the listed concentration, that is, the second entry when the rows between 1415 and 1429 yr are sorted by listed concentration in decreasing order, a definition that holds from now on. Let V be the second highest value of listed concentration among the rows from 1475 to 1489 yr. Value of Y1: 44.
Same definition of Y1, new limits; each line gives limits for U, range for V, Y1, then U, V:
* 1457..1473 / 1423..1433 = 42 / 37.5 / 46.5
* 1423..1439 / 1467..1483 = 43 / 46.5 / 39.5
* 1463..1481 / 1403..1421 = 45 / 39.5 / 50.4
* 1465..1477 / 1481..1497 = 39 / 38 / 40.1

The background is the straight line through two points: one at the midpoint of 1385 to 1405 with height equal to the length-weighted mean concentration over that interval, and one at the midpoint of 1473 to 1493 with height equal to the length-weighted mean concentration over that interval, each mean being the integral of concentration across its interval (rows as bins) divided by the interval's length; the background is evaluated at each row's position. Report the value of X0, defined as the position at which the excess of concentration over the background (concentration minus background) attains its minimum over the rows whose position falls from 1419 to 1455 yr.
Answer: 1444 yr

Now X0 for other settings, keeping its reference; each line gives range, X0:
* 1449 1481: 1450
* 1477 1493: 1486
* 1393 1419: 1404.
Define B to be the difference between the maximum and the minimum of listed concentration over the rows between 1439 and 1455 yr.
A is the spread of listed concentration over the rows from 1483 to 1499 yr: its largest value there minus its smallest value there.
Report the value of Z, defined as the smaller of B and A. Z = 3.5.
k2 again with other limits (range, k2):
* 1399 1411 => 50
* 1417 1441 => 46.6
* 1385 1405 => 49.2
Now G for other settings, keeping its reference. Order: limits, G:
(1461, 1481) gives 6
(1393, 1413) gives 4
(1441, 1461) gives 135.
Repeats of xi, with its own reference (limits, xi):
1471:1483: 1472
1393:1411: 1404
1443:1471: 1444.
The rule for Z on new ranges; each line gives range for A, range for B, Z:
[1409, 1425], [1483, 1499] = 3.5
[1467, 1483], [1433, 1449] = 4.7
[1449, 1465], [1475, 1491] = 3.7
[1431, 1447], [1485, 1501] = 3.5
